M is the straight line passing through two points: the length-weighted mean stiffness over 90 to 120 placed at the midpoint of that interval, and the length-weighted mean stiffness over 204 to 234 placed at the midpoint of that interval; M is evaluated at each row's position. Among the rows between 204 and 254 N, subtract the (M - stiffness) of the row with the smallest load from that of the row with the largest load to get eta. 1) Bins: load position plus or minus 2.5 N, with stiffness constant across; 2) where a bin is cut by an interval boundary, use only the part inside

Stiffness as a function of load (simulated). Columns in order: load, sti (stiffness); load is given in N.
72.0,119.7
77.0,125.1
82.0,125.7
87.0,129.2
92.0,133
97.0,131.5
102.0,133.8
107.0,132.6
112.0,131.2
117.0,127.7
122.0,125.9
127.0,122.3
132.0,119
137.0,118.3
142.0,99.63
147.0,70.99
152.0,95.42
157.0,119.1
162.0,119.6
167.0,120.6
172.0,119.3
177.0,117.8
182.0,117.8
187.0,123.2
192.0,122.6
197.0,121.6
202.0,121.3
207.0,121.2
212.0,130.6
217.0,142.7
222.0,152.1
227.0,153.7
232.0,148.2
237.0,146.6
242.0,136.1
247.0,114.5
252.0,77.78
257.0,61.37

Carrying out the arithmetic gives 47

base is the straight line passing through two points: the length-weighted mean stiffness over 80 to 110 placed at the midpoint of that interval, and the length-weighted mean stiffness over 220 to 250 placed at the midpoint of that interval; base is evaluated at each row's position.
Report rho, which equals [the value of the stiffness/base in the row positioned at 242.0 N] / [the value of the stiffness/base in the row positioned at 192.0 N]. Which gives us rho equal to 1.1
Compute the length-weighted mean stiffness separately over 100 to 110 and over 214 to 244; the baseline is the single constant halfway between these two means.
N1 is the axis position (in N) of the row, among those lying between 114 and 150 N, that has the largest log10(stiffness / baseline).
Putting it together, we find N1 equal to 117.0 N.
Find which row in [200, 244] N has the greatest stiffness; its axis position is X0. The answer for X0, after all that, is 227.0 N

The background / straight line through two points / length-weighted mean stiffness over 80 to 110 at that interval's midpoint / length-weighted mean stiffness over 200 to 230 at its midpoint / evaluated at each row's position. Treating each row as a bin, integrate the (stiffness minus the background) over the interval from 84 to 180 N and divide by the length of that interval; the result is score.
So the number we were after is -14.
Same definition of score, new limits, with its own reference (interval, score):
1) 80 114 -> 0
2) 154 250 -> -8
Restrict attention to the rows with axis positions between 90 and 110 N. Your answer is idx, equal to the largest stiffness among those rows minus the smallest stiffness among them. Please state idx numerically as 2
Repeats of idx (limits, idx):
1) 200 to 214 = 9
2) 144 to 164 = 49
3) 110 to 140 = 13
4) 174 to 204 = 5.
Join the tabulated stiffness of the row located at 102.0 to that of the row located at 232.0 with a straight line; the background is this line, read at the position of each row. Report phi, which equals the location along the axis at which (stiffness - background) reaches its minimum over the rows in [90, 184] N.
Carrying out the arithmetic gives 147.0 N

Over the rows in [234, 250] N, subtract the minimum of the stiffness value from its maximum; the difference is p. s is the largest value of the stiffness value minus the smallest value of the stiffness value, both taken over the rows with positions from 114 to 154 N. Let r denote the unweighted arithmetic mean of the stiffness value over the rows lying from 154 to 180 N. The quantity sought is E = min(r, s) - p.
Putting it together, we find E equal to 24.6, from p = 32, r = 119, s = 57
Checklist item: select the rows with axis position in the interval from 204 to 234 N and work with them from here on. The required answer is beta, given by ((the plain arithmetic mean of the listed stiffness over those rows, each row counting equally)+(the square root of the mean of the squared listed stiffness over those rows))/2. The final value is 142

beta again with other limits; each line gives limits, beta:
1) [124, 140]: 120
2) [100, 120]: 131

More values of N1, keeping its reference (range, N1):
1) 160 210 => 187.0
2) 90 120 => 102.0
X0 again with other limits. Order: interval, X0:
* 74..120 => 102.0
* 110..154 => 112.0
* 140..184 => 167.0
